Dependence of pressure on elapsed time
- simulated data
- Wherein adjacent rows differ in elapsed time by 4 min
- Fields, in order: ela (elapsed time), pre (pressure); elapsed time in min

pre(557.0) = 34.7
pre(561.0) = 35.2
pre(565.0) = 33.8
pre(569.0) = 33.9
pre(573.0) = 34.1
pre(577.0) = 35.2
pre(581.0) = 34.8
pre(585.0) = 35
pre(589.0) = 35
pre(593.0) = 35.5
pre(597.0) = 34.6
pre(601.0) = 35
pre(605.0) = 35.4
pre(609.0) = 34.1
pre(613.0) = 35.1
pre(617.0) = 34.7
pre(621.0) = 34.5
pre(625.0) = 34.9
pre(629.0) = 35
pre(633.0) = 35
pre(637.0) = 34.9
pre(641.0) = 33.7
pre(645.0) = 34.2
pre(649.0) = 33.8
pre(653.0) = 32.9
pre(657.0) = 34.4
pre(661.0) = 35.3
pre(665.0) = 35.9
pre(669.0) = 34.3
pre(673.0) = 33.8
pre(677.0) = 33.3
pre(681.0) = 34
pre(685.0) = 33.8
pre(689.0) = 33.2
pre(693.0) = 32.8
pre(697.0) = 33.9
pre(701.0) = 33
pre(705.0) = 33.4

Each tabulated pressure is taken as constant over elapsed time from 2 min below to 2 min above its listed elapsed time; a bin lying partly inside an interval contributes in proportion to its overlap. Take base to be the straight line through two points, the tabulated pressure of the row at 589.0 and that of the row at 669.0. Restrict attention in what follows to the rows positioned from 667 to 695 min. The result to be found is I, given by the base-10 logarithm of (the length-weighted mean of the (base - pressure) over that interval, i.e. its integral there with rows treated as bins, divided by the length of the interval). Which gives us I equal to -0.23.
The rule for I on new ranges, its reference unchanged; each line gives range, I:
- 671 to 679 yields -0.16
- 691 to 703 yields -0.09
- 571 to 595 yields -0.92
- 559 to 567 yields -0.14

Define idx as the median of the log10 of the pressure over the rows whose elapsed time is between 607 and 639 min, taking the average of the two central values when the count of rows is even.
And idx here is 1.54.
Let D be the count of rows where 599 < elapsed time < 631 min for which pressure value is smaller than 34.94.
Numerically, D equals 4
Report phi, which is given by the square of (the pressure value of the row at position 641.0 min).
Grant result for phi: 1136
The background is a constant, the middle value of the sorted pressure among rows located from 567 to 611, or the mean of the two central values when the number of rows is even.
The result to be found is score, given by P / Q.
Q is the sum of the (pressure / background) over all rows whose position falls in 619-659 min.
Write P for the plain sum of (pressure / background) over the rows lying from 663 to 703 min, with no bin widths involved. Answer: 0.98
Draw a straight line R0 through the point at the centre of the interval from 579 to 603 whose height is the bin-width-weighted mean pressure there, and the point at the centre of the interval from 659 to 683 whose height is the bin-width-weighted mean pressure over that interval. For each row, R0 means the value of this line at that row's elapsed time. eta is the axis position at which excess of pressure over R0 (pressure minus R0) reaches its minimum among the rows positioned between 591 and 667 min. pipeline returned 653.0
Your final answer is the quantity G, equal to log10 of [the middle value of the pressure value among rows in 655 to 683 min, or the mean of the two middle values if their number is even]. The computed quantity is 1.54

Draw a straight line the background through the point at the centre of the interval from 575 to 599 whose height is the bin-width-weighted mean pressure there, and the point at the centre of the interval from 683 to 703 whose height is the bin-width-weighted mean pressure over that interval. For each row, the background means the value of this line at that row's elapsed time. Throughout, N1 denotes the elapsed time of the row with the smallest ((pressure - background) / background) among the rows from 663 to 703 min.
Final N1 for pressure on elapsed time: 693.0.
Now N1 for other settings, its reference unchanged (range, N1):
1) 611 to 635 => 621.0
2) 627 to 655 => 653.0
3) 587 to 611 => 609.0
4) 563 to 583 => 565.0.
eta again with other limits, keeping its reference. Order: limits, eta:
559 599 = 565.0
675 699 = 693.0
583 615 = 609.0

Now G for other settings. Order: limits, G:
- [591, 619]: 1.54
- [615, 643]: 1.54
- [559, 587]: 1.54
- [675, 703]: 1.52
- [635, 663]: 1.53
